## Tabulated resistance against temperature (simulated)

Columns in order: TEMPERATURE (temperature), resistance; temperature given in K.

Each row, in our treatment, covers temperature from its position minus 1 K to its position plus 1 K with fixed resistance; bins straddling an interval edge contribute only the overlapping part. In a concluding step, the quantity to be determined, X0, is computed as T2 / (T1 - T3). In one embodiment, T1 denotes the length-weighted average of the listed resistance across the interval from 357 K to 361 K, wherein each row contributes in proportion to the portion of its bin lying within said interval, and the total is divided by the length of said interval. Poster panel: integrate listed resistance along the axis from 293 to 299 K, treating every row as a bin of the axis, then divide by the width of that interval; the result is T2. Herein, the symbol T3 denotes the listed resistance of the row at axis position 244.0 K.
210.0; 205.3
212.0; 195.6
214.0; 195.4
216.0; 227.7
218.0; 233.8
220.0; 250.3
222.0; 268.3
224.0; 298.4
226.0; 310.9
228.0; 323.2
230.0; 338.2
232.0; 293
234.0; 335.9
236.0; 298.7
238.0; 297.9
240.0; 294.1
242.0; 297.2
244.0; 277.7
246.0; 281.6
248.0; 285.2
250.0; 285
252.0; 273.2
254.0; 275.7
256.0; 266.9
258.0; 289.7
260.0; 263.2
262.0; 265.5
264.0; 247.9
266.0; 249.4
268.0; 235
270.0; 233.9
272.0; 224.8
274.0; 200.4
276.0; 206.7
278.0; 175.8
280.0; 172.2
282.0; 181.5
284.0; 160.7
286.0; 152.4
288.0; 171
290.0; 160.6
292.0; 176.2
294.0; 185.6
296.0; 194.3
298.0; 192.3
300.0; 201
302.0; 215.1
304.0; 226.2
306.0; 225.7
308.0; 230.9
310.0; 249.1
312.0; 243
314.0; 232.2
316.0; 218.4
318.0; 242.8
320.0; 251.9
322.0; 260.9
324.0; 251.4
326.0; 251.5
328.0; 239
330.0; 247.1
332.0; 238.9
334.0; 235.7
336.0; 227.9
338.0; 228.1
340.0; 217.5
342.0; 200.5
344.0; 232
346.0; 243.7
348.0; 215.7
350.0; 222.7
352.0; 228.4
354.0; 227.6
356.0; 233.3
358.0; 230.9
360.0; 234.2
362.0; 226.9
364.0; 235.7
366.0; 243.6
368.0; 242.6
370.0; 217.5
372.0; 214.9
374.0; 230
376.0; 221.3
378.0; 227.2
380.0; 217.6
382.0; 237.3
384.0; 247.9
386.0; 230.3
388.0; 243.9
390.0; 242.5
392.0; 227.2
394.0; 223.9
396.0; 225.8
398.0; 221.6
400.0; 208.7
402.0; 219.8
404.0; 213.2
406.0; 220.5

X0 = -4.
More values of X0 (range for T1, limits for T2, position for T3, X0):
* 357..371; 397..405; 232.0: -4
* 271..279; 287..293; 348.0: -12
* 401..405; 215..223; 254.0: -4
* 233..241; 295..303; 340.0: 2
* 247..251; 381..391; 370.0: 4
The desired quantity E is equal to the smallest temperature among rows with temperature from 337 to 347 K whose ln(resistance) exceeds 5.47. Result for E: 346.0 K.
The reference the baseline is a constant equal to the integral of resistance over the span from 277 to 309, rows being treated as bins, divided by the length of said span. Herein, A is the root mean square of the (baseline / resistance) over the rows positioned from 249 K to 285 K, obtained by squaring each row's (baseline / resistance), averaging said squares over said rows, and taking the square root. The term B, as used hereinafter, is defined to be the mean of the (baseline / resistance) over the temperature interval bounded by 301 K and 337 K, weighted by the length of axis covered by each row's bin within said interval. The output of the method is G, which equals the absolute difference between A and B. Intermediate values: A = 0.851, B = 0.79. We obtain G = 0.06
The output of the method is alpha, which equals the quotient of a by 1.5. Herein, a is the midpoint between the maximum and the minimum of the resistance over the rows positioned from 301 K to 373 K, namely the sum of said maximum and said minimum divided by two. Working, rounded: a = 231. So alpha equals 154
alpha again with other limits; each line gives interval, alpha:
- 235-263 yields 187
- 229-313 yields 164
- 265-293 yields 134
